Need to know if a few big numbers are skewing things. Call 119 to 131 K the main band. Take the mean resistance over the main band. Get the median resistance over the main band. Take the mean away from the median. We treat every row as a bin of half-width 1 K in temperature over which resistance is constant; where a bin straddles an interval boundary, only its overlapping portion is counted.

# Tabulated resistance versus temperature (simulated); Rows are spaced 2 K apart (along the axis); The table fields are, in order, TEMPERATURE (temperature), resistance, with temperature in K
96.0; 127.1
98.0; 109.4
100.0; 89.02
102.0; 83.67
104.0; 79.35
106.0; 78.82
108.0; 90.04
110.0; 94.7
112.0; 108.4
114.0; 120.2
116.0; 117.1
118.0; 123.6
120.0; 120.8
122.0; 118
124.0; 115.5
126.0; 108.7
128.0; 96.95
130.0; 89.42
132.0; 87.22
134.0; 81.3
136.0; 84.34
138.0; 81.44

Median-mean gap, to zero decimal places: 4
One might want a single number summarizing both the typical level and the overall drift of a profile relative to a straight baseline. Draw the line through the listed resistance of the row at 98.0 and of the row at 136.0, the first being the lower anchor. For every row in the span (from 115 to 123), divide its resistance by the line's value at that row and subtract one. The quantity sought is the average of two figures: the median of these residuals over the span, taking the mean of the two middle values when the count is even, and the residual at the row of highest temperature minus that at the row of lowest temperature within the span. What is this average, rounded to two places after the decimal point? 0.16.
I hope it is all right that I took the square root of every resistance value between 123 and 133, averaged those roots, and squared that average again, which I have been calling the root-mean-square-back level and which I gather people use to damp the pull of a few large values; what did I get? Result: 99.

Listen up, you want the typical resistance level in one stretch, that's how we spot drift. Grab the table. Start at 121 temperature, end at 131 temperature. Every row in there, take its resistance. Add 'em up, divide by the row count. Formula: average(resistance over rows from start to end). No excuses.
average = 106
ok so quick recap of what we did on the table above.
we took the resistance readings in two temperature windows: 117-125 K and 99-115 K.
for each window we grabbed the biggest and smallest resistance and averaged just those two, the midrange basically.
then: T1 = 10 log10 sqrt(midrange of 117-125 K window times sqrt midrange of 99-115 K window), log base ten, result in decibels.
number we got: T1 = 15.4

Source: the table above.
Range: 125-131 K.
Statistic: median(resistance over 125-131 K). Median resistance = 97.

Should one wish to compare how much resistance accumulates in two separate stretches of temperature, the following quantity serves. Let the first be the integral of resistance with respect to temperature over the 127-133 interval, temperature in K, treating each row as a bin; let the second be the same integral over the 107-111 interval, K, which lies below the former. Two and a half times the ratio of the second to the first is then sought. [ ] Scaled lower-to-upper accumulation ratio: 1.7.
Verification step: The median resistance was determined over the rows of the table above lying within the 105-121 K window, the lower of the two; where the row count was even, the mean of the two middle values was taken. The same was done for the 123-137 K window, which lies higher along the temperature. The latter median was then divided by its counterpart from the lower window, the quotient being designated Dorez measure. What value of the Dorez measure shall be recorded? 0.79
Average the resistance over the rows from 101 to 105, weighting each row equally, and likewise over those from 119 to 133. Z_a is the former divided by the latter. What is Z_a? 0.8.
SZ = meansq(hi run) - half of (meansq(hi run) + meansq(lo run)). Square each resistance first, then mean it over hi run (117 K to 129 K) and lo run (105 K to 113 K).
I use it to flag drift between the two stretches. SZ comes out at 2149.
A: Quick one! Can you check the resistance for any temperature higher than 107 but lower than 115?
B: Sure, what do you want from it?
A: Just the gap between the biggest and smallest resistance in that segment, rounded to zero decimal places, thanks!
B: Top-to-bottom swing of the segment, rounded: 30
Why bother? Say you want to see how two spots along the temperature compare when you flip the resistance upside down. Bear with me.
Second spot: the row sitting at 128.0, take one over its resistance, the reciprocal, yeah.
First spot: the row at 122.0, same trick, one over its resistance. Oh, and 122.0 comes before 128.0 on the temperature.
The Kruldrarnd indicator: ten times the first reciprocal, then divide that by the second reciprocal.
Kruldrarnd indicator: 8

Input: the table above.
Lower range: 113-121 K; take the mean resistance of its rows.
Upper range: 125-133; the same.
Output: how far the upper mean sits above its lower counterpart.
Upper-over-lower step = -25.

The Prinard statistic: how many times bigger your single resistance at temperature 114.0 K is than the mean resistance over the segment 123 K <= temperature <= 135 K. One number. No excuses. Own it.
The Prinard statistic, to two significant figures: 1.2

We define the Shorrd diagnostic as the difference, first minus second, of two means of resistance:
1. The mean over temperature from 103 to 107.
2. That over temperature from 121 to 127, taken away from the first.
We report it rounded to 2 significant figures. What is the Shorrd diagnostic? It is -35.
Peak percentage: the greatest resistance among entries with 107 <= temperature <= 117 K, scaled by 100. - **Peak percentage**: 12020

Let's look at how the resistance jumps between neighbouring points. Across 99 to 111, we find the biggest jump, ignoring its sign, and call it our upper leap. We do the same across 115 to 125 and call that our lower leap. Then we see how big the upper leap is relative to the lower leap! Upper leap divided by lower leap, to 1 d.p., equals 1.7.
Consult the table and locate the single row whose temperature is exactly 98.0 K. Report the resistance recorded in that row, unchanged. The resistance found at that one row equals 109.4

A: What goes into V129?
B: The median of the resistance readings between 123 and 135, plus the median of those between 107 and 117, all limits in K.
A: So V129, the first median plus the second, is 202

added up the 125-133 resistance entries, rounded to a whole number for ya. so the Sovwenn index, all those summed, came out 382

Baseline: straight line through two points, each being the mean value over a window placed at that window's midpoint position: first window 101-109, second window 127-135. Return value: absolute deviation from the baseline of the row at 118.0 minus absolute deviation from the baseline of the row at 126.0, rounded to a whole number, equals 17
